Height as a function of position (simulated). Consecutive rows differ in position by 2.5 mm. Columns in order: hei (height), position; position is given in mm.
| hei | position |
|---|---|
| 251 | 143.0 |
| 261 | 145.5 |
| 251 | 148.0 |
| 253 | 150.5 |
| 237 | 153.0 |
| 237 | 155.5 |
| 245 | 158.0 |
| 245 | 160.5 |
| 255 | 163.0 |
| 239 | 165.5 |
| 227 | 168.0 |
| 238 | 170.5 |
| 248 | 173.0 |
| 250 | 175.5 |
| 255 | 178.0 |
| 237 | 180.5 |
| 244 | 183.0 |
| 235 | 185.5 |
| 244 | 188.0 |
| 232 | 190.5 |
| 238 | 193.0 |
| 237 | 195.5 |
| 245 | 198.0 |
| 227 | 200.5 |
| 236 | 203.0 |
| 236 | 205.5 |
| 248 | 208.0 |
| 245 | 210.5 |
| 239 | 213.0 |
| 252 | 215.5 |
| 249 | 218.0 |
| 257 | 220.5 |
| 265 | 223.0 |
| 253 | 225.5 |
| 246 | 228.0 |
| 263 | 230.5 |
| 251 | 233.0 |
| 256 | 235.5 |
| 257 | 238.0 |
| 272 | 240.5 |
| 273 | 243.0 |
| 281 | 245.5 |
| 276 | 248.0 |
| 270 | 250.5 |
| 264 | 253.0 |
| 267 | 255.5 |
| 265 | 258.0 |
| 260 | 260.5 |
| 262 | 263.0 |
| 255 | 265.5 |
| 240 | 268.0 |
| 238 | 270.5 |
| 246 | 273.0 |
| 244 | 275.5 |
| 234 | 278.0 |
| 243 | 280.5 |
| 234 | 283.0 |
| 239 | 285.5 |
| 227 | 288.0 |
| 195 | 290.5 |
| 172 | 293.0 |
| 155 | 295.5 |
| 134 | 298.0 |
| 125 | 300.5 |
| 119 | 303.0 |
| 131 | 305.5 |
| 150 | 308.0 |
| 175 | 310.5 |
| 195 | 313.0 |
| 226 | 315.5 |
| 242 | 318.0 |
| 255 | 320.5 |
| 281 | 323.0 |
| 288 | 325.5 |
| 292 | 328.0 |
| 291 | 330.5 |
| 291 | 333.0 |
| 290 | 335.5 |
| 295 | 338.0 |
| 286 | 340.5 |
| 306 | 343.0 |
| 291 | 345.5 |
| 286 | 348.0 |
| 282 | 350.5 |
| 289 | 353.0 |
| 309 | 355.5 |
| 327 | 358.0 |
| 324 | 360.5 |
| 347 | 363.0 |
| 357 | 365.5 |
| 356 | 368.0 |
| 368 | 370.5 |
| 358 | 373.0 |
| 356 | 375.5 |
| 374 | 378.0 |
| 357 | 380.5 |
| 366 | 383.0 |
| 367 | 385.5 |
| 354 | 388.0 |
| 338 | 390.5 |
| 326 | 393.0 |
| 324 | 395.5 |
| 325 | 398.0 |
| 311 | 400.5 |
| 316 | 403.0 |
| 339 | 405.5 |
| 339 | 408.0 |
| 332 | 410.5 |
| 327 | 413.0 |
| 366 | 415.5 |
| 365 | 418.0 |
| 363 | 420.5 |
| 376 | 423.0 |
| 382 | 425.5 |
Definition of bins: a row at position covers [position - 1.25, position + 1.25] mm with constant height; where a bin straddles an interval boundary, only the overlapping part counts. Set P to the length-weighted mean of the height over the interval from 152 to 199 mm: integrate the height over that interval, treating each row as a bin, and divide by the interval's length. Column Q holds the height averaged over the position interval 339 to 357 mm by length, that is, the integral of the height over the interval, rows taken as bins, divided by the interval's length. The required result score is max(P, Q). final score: 293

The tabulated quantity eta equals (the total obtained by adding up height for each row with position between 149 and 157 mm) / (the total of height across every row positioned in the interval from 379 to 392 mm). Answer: 0.4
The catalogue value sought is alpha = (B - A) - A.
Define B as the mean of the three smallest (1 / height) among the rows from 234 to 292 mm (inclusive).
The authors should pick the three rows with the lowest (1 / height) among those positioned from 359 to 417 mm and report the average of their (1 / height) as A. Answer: -0.0018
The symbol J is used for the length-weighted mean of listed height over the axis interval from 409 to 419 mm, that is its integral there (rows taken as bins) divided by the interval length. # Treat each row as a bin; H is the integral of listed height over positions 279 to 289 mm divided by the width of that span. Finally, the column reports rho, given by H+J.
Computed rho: 583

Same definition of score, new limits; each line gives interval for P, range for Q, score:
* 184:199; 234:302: 238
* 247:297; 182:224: 243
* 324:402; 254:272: 323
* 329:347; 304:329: 293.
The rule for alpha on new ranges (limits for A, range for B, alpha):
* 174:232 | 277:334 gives -0.0042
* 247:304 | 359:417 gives -0.0047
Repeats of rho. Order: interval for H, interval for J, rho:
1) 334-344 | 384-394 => 641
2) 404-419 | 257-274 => 596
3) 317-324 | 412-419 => 612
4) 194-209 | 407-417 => 580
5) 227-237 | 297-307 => 382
